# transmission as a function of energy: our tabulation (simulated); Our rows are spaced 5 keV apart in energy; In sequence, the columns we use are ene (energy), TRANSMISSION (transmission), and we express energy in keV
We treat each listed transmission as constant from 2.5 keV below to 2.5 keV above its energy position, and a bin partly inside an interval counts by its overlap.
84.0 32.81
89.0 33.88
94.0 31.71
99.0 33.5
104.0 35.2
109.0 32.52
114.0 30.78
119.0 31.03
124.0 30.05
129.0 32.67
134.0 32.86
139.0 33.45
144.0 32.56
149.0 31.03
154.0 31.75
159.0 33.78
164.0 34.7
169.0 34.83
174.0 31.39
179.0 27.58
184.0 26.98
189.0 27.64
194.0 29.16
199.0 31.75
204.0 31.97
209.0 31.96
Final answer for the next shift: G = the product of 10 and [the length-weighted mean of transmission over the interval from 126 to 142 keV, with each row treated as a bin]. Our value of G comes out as 329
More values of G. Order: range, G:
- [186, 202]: 295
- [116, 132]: 313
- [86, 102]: 331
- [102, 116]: 328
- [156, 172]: 343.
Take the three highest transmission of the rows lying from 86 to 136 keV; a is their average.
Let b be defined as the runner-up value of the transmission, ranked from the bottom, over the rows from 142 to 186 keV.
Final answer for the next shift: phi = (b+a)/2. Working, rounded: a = 34.2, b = 27.58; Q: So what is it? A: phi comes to 30.9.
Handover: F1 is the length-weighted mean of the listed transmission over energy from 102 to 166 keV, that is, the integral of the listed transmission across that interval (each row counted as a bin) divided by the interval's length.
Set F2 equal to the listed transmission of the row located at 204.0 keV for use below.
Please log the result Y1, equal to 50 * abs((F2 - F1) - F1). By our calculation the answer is 1647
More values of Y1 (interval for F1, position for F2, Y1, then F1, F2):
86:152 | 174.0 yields 1671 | 32.4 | 31.39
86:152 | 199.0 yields 1653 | 32.4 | 31.75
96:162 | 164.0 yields 1506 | 32.4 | 34.7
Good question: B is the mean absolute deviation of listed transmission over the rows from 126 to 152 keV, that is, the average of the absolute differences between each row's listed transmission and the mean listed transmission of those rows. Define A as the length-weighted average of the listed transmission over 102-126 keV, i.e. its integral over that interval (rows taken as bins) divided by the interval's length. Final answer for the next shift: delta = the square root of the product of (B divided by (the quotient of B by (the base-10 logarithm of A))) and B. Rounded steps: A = 31.9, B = 0.6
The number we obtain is 0.9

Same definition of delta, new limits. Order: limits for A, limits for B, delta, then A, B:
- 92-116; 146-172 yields 1.5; 32.8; 1.5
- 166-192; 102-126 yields 1.5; 29.8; 1.6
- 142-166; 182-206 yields 1.7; 32.7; 1.9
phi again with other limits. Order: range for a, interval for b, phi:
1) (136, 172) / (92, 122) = 32.7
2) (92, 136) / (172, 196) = 30.7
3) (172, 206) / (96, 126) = 31.2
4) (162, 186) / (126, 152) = 33.1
